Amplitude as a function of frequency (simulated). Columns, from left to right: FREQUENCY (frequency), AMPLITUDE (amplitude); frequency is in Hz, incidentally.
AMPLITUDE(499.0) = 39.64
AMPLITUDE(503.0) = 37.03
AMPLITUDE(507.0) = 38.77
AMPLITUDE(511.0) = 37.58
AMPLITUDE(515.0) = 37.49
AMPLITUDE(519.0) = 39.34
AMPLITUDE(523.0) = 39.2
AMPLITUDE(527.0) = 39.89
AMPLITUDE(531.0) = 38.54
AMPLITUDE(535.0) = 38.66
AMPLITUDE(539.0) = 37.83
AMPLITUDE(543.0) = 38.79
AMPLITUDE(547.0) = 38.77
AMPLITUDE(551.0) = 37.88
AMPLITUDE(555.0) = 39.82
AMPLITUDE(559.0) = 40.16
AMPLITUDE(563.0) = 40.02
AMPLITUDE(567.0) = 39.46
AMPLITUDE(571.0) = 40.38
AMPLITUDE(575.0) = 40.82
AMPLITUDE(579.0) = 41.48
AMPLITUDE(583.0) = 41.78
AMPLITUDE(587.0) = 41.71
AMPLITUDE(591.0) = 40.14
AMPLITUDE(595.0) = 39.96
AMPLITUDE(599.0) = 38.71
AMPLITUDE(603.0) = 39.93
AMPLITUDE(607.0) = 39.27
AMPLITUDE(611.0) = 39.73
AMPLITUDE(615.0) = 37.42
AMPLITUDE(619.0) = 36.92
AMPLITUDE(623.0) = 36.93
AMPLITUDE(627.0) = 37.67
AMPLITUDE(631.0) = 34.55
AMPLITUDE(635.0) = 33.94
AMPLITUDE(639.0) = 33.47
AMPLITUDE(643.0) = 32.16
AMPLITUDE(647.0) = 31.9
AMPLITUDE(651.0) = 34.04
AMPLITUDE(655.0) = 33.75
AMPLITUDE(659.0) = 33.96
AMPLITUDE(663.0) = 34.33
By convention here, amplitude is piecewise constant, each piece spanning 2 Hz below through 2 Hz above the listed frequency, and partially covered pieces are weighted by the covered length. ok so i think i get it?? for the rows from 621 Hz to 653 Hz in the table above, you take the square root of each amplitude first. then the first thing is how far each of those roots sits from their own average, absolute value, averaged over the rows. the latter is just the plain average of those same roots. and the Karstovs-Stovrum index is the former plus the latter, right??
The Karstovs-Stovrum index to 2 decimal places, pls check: 5.99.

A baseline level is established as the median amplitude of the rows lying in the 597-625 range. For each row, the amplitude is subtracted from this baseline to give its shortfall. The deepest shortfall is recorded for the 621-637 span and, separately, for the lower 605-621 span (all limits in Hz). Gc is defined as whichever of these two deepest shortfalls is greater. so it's 4.8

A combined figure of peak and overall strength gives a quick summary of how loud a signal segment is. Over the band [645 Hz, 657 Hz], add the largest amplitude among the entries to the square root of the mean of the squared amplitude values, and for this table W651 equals 67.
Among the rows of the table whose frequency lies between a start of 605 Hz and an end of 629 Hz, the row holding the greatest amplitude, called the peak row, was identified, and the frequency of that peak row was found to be 611.0 Hz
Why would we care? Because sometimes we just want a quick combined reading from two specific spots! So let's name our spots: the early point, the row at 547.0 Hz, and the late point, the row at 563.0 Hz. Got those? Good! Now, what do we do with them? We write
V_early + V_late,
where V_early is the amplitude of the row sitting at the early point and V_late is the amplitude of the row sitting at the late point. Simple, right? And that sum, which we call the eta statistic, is 79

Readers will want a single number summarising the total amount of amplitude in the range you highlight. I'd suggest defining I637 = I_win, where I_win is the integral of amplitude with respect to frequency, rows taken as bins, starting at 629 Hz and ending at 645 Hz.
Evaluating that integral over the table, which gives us 536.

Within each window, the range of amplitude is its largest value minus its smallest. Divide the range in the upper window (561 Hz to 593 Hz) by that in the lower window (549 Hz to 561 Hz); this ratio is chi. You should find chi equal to 1.02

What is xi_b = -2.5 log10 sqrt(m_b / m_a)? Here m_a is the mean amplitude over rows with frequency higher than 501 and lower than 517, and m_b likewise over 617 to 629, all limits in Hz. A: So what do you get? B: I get 0.01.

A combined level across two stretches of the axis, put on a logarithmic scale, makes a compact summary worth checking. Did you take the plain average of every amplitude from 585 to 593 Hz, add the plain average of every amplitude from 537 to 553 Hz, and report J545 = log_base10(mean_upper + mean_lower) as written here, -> 1.90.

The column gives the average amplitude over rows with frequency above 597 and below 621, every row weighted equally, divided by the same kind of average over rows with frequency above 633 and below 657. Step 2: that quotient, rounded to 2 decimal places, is 1.16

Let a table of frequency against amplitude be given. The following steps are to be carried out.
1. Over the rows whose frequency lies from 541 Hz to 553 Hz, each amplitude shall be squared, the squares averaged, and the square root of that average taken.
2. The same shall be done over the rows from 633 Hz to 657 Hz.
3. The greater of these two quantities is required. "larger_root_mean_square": 38.5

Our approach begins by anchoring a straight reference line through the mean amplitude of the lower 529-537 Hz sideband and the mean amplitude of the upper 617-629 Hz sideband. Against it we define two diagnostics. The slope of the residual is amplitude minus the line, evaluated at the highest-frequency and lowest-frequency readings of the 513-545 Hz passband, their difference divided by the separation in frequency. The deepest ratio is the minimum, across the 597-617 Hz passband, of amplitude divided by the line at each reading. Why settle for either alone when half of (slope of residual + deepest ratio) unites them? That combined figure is 0.53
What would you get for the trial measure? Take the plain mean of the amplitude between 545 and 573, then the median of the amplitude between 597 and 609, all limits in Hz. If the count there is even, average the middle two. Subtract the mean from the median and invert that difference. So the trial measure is -4.4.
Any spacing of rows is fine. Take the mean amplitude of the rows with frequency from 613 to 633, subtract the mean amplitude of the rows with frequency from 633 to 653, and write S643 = 3.6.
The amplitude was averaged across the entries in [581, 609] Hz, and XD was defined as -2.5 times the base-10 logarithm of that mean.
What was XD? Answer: -4.01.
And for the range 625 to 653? -3.83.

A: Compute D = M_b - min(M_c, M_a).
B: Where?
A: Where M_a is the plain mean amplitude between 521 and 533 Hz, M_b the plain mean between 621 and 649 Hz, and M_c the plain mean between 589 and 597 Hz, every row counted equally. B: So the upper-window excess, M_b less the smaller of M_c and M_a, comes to -4.8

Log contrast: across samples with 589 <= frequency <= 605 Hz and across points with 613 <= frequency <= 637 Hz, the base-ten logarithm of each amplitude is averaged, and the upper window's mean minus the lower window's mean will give -0.040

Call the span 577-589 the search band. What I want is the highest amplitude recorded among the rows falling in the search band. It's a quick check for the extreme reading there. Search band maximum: 41.78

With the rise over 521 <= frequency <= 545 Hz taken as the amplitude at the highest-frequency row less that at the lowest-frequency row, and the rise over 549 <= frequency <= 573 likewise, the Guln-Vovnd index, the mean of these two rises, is 1.0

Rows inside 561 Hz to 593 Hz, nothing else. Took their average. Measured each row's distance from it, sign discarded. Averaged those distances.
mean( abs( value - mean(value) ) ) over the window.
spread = 0.72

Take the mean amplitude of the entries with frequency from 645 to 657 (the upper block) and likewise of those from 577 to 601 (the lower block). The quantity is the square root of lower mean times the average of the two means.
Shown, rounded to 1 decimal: 38.7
